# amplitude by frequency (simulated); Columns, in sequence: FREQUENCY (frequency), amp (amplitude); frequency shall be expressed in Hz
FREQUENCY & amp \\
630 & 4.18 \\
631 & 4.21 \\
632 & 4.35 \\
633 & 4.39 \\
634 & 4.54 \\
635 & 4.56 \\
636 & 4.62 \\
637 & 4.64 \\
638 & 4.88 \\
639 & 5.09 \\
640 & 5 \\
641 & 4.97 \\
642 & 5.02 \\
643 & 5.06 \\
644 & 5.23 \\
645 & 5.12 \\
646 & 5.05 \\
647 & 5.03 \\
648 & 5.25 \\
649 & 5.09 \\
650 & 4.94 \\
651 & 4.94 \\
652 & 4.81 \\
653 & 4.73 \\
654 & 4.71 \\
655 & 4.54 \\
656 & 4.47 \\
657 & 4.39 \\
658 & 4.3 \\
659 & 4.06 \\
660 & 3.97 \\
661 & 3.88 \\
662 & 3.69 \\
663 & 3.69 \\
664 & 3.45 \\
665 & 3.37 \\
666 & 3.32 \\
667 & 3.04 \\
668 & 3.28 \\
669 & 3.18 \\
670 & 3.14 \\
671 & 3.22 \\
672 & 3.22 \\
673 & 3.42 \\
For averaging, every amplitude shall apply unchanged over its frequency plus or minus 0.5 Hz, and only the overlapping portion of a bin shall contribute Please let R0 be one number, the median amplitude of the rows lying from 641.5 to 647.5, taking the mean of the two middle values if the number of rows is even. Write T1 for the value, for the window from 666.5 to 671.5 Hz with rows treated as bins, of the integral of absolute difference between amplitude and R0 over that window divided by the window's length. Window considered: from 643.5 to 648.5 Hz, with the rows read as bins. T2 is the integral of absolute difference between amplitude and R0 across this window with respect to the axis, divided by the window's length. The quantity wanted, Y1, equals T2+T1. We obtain 2.0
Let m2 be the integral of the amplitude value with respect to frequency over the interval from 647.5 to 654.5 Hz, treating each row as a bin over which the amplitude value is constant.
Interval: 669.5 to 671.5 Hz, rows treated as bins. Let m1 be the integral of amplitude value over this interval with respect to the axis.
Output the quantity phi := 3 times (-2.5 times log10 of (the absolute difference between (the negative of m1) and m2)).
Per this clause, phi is -12.1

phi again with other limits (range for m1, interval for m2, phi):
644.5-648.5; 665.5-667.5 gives -10.7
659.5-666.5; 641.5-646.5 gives -12.8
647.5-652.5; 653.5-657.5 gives -12.3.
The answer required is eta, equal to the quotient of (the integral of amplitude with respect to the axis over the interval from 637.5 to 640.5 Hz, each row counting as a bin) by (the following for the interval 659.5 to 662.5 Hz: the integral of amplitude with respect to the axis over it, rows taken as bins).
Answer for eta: 1.3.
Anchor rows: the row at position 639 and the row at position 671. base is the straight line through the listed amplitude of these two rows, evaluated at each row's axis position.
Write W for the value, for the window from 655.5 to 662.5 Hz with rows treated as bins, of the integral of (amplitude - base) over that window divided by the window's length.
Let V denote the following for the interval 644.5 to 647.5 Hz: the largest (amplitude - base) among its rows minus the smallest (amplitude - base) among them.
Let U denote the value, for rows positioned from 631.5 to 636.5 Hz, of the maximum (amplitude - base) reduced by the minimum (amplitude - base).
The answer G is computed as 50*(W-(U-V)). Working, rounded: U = 0.50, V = 0.04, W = 0.2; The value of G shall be -14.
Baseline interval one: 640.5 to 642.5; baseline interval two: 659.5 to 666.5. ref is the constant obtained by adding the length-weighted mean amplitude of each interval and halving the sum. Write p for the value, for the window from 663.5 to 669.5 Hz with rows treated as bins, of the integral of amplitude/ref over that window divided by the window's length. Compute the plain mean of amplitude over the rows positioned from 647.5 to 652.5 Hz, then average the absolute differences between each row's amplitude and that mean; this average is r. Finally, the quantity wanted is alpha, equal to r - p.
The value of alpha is -0.63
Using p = 0.76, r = 0.13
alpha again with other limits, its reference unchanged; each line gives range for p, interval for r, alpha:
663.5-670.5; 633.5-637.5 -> -0.72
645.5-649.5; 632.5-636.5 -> -1.12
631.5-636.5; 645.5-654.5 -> -0.90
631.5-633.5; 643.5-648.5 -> -0.93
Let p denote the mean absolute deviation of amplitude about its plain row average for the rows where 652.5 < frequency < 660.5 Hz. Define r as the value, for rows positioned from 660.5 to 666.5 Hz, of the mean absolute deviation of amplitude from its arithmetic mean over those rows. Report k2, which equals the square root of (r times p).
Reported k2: 0.201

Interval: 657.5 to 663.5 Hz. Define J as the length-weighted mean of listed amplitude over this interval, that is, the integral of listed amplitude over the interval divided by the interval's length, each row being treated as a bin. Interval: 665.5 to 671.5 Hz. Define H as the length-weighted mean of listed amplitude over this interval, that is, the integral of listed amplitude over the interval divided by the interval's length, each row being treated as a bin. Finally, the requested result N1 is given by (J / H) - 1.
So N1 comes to 0.2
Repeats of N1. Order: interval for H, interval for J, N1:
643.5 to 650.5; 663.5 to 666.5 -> -0.3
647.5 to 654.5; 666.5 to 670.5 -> -0.4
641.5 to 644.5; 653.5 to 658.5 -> -0.1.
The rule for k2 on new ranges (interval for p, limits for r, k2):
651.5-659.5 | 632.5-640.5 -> 0.201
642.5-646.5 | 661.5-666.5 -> 0.094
